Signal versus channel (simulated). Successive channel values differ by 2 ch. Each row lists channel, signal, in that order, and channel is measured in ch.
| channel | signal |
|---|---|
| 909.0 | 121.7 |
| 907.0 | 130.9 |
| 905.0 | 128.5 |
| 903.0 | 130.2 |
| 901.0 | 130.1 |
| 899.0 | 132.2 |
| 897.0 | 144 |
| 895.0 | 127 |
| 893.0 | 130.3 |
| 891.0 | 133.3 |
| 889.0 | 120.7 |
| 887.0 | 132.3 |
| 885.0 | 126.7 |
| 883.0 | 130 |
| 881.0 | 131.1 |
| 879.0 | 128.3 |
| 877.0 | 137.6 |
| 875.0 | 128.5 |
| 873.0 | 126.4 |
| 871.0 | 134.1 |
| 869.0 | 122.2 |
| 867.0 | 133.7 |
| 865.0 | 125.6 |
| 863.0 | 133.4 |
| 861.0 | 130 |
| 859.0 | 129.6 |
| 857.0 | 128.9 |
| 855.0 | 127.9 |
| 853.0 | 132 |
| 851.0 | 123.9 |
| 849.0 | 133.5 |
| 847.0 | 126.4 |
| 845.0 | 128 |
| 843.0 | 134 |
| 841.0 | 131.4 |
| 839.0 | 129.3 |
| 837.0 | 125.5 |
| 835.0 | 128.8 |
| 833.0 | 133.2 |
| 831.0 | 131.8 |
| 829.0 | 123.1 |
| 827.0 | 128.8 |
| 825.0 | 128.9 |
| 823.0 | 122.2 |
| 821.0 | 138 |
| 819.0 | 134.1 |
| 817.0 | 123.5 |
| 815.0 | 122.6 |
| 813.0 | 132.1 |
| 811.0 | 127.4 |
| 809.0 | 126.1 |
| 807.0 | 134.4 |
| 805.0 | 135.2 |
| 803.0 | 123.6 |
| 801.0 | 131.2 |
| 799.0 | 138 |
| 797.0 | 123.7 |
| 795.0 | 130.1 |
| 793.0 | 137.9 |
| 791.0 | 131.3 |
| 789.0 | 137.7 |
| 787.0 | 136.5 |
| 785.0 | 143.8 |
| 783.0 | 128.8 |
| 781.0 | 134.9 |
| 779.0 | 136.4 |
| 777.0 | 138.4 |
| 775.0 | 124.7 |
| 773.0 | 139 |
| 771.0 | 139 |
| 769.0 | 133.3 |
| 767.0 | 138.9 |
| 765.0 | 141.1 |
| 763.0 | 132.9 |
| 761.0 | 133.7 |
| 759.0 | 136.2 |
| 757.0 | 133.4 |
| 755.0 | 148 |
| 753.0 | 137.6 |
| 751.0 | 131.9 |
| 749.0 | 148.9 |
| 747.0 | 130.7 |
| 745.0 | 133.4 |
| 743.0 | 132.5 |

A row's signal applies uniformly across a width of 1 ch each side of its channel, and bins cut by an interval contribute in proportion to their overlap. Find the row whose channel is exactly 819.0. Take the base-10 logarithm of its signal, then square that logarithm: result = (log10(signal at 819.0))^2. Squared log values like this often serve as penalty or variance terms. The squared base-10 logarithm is 4.53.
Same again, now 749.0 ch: 4.72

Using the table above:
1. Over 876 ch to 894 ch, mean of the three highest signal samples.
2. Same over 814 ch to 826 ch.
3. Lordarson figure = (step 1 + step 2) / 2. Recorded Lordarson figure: 134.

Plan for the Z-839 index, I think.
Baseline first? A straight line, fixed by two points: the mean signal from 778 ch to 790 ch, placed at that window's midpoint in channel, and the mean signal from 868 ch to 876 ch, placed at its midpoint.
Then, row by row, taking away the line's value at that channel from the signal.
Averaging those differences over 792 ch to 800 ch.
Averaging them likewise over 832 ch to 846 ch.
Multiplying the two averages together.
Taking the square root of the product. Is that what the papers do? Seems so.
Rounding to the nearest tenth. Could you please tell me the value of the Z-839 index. 1.6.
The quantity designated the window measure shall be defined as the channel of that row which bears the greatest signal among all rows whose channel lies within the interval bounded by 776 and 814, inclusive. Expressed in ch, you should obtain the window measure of 785.0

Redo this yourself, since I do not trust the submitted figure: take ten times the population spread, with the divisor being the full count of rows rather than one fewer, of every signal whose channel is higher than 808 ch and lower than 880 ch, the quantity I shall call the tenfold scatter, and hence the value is 41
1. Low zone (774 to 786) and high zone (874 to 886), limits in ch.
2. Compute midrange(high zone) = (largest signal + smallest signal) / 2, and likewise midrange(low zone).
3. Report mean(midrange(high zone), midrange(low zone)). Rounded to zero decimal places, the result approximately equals 133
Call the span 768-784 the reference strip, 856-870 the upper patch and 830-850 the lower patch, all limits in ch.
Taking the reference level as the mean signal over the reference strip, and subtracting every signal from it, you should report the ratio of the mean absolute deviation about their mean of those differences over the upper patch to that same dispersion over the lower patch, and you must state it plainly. 1.2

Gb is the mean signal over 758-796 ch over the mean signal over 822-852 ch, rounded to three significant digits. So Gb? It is 1.05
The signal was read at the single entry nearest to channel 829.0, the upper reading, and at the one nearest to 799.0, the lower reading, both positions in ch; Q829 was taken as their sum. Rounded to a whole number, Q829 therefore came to 261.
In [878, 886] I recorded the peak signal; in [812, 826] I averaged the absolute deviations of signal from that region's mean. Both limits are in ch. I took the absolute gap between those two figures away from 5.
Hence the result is -121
